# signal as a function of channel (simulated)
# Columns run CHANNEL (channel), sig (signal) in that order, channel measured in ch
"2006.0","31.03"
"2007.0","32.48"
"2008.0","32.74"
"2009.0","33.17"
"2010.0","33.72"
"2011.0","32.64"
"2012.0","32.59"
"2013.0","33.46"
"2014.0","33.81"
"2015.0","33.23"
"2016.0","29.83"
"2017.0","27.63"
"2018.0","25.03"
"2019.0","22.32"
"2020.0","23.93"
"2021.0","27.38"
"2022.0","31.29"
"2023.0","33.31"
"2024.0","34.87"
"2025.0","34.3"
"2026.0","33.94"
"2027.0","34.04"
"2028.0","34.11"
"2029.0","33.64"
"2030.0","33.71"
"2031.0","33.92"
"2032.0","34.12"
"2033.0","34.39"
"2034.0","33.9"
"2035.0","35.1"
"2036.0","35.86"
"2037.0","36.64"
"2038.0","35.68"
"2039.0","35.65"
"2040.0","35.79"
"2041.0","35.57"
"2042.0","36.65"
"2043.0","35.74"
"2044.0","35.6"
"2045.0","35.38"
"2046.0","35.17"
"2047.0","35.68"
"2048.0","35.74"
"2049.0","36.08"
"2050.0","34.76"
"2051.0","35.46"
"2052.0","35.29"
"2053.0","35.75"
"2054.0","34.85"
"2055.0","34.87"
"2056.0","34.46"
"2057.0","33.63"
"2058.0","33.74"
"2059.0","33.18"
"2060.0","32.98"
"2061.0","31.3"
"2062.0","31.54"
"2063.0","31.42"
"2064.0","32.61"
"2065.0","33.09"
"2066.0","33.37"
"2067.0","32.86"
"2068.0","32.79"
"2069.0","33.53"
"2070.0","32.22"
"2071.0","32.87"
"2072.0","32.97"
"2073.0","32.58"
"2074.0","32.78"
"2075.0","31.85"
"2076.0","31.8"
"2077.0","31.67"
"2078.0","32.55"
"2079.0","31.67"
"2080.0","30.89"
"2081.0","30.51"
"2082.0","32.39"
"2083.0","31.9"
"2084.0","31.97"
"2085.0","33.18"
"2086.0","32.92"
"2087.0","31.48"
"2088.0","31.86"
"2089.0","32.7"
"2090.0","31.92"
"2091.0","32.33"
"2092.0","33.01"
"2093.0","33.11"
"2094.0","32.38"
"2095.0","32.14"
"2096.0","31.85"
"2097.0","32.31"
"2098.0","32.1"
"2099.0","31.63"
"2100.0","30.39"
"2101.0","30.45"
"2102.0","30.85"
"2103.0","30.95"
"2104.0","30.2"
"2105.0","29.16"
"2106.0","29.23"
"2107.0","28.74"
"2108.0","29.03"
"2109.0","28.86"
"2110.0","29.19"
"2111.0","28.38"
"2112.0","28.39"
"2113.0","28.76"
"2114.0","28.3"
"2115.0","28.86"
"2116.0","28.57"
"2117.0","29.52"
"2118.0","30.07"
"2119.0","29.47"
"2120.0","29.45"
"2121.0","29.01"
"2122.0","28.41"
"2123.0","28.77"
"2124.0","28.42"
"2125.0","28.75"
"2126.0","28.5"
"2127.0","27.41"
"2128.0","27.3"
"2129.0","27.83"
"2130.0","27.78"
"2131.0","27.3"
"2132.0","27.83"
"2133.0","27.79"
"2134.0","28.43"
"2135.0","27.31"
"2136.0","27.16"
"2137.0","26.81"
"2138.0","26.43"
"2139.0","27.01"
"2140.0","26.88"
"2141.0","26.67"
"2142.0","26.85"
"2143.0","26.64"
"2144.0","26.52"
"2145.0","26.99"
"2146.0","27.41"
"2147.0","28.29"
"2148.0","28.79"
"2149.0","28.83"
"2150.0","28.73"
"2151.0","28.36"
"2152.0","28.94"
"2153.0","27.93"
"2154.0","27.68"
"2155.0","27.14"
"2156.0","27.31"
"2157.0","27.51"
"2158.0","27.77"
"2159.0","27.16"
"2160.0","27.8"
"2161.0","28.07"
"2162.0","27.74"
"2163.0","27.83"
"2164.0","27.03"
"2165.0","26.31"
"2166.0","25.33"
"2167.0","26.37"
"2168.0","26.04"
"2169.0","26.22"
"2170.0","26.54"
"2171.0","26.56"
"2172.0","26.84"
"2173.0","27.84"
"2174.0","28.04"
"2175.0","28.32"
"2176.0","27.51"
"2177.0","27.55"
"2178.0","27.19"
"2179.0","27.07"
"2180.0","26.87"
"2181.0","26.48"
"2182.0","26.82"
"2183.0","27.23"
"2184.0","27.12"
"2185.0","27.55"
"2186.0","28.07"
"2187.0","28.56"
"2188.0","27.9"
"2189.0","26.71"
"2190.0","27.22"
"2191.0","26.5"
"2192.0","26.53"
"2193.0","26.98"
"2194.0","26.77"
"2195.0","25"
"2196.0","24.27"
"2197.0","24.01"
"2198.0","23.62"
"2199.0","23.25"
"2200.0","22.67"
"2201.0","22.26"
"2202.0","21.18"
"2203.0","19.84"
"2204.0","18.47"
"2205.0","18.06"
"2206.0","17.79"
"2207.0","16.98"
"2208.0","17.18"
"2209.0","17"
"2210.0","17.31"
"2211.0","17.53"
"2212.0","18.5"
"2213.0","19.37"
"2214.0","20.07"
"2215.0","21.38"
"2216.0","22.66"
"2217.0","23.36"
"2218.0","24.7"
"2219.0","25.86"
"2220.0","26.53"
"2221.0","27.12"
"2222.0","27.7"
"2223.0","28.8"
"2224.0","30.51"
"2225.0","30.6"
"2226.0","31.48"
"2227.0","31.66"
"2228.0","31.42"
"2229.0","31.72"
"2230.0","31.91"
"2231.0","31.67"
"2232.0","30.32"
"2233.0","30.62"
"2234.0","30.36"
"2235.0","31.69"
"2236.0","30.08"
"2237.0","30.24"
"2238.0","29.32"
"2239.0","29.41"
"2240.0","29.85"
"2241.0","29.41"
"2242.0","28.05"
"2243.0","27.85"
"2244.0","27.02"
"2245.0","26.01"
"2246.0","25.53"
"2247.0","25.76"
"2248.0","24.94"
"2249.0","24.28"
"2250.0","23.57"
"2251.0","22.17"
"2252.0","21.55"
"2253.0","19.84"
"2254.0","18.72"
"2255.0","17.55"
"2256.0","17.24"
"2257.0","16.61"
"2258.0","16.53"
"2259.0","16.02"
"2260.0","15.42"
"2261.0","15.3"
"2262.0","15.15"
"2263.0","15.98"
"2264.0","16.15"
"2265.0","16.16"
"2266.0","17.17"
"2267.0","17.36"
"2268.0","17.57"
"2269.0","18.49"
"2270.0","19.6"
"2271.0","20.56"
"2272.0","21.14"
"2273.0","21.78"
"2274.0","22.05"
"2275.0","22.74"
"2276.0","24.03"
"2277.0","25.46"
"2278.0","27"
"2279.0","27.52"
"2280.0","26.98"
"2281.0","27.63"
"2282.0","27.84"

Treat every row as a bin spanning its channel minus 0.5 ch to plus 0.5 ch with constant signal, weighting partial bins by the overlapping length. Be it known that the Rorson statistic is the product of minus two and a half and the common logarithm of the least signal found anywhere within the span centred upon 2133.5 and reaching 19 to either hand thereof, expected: -3.56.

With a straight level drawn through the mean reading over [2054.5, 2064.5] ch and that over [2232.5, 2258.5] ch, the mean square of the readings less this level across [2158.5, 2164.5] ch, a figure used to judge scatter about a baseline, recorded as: 1.3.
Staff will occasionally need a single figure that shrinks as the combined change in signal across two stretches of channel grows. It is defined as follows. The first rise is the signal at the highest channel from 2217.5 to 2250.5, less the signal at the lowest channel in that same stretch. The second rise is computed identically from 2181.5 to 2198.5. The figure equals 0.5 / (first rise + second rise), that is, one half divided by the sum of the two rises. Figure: -0.12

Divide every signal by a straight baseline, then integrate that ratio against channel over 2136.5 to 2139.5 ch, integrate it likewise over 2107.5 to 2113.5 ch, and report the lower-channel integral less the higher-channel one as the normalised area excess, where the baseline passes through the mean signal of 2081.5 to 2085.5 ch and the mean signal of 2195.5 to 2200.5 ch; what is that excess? 2.9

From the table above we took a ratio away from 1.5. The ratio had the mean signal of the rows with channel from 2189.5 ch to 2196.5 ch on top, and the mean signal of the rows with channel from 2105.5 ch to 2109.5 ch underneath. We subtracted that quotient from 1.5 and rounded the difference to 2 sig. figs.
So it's 0.60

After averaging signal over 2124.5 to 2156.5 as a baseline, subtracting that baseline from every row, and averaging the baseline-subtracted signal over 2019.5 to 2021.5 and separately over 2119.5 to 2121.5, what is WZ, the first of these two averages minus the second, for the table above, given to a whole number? -4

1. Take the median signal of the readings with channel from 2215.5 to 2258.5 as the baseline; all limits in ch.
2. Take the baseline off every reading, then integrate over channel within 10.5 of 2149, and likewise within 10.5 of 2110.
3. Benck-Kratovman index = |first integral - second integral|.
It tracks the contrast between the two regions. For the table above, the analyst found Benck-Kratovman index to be 37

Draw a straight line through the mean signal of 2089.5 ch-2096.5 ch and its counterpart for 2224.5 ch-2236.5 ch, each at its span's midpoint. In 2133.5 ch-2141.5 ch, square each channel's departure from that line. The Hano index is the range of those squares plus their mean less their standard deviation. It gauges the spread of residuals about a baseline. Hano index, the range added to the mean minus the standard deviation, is 37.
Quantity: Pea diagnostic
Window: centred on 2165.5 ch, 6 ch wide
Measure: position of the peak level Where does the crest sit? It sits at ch 2163.0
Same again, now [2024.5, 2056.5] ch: 2042.0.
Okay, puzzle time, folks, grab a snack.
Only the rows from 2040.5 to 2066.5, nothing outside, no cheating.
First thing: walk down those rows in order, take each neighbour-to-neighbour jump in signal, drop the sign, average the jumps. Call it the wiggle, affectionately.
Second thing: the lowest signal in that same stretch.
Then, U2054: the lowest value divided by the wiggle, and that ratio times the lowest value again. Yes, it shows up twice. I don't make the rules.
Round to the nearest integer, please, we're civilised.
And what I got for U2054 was 1864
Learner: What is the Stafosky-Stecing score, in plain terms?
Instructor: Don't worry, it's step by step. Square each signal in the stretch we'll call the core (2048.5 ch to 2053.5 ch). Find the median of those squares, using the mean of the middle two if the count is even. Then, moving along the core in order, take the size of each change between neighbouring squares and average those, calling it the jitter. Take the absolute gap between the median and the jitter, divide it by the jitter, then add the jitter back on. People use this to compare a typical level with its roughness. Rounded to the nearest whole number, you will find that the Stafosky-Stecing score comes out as 73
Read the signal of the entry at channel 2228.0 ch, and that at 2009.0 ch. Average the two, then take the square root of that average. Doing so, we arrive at 5.68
